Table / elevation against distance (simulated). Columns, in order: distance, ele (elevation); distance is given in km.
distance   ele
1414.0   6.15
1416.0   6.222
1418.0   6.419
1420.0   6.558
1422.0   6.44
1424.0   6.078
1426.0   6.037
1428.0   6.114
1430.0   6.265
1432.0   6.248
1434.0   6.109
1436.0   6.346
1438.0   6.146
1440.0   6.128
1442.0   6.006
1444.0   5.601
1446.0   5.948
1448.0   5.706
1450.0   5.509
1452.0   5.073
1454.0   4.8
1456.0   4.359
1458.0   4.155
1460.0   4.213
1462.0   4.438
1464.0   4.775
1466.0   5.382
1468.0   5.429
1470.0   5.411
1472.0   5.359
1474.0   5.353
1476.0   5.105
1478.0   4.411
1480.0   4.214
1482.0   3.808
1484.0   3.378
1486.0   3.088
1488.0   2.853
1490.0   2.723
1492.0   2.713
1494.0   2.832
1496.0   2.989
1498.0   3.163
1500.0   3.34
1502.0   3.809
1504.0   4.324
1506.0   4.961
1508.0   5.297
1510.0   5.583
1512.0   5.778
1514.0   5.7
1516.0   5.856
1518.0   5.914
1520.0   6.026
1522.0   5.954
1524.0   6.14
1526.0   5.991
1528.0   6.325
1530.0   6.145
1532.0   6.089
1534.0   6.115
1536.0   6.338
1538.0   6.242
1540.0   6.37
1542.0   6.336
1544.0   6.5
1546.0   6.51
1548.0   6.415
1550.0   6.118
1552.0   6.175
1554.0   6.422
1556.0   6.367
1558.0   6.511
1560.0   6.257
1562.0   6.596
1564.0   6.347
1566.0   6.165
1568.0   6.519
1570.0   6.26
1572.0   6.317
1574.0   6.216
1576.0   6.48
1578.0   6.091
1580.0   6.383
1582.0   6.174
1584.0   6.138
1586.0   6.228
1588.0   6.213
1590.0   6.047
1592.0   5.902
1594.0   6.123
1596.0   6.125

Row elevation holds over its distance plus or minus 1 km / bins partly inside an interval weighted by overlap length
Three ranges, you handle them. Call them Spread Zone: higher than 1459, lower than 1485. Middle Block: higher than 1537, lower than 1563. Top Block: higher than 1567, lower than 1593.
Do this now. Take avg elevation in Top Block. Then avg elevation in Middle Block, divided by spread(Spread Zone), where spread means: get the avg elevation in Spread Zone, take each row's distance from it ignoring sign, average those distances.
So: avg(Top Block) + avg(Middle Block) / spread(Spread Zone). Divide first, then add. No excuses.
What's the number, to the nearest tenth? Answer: 17.1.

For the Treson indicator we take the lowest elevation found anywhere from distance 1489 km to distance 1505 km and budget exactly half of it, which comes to 1.4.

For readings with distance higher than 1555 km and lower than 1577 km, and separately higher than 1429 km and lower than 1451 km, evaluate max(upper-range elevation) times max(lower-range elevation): 41.9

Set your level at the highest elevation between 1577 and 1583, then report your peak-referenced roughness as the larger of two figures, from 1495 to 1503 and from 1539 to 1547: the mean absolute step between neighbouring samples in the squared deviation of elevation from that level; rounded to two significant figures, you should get 1.6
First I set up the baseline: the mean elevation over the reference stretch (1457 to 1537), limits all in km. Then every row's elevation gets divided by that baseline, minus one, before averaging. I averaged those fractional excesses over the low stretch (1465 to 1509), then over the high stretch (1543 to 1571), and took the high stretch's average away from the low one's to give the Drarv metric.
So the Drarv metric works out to -0.48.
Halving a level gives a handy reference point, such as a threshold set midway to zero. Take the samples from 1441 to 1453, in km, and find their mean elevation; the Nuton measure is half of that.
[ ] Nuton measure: 2.82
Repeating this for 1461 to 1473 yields 2.57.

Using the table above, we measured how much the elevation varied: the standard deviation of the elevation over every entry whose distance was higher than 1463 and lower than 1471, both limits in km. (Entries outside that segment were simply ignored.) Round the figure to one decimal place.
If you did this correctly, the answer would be 0.3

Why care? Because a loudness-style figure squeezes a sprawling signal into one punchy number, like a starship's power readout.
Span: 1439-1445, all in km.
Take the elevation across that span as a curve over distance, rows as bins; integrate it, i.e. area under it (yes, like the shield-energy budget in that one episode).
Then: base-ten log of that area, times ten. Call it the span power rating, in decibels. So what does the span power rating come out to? 15.5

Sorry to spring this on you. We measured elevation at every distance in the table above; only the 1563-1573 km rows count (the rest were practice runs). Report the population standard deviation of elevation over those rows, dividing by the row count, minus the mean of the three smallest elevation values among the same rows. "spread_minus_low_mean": -6.1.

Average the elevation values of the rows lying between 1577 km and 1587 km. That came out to 6.20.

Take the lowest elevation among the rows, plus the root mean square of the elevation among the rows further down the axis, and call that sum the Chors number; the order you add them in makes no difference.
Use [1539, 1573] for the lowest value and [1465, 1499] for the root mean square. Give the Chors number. 10.3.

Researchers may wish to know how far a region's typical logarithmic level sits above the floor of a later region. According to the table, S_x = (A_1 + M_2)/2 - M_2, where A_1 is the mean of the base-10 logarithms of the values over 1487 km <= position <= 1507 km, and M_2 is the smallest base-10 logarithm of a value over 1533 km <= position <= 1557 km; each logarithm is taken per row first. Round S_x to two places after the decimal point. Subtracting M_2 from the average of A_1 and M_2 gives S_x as -0.13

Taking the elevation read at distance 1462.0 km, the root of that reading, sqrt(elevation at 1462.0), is 2.11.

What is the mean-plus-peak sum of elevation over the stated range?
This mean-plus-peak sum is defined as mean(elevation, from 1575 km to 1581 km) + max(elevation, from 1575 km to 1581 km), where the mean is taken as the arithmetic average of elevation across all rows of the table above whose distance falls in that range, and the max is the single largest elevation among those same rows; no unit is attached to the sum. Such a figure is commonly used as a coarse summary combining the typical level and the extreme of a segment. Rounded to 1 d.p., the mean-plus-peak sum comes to 12.8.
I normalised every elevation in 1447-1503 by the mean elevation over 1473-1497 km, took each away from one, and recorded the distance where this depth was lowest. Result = 1448.0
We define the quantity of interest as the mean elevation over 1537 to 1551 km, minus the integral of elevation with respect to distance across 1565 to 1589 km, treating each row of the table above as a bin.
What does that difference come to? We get -144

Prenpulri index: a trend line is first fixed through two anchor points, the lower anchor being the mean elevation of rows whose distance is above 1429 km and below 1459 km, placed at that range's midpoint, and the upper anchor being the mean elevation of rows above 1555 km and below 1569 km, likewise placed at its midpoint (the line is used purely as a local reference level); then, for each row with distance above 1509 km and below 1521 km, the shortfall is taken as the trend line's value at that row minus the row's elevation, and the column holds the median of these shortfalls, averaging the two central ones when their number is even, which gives 0.27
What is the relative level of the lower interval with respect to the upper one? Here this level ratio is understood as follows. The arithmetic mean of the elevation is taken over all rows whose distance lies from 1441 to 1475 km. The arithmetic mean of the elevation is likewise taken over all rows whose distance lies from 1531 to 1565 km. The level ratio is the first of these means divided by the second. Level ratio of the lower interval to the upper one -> 0.81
